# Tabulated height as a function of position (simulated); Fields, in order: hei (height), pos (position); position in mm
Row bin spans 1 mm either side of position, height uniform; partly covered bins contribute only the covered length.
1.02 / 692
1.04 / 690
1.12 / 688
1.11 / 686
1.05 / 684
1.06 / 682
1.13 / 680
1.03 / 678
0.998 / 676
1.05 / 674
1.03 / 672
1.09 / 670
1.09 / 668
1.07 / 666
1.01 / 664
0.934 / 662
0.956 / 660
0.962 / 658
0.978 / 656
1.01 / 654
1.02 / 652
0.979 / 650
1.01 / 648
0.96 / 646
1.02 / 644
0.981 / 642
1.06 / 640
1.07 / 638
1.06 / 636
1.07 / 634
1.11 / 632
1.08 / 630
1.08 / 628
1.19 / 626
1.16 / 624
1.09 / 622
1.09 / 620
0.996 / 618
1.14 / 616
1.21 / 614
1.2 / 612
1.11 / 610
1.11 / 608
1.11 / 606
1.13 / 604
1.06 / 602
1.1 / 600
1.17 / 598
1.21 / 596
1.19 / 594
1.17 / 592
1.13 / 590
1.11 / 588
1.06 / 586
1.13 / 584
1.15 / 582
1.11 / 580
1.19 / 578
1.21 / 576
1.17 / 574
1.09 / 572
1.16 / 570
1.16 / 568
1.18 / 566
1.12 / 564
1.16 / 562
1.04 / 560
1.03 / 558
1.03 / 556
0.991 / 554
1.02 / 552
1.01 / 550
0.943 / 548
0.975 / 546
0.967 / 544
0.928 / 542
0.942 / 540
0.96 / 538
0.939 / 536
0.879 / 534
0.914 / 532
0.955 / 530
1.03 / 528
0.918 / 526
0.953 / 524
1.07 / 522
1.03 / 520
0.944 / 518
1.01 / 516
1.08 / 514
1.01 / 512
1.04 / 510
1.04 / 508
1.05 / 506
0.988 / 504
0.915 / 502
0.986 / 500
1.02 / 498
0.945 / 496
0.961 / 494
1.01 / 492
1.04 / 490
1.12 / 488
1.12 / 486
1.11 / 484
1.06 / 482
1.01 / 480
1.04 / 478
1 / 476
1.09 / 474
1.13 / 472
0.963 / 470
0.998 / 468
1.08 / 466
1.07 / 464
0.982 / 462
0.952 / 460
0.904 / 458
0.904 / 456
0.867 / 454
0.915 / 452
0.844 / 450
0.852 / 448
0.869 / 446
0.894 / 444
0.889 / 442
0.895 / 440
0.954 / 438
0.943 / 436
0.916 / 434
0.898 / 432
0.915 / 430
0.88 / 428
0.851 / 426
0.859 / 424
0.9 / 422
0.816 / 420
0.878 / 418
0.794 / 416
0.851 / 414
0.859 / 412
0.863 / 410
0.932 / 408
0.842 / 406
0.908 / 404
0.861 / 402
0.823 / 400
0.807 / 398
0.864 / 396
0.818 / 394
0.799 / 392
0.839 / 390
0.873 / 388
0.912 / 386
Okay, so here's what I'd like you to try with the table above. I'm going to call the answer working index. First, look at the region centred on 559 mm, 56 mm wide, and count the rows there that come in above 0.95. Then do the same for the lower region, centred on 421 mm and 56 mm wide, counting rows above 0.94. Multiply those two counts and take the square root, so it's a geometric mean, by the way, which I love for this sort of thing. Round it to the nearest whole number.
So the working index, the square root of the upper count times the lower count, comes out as 7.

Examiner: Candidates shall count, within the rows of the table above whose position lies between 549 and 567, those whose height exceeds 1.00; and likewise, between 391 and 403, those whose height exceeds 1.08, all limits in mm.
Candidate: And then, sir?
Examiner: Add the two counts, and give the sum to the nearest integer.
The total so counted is 8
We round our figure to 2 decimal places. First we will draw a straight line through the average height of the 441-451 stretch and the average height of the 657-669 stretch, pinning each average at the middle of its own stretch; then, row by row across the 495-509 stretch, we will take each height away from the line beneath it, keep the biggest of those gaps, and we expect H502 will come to -0.01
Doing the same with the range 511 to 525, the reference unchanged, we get -0.03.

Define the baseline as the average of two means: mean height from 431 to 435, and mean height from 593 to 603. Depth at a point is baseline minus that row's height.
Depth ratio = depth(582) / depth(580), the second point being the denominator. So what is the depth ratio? 1.5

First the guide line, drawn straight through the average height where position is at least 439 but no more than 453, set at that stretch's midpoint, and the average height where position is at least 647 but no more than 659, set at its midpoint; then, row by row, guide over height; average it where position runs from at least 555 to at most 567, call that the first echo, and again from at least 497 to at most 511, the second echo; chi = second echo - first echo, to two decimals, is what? 0.04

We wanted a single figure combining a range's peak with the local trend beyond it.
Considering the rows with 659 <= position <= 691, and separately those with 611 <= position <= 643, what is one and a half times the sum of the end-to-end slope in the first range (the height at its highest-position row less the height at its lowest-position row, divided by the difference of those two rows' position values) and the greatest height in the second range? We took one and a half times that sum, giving 1.82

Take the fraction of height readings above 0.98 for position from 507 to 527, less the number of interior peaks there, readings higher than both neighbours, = -1.3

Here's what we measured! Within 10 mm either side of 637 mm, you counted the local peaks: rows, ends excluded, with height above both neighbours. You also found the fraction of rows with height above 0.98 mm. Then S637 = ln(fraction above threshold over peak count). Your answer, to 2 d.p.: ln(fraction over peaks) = -1.20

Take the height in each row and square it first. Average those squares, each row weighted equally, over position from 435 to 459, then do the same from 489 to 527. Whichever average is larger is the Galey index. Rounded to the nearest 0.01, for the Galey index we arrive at 1.00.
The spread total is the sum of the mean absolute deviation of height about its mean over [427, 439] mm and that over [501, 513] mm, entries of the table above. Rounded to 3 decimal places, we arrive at 0.058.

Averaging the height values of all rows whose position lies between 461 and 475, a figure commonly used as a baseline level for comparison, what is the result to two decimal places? 1.04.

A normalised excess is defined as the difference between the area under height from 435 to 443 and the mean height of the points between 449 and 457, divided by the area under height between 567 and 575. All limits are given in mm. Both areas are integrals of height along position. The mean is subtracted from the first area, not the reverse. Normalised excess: 0.707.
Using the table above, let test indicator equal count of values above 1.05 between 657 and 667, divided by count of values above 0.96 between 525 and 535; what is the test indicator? 1.0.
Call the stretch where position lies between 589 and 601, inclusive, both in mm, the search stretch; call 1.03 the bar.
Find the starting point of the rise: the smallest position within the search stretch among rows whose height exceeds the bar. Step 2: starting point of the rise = 590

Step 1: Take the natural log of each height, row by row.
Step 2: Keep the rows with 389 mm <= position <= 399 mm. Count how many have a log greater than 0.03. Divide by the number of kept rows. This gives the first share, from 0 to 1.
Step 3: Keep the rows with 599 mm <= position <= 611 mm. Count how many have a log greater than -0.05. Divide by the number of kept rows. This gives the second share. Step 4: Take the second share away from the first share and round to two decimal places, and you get -1.00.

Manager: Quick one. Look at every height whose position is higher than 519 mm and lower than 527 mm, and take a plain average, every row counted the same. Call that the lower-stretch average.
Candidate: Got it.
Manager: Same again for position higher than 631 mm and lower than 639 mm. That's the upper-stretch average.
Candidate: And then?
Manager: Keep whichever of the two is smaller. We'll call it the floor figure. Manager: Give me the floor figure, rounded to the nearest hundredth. 0.99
